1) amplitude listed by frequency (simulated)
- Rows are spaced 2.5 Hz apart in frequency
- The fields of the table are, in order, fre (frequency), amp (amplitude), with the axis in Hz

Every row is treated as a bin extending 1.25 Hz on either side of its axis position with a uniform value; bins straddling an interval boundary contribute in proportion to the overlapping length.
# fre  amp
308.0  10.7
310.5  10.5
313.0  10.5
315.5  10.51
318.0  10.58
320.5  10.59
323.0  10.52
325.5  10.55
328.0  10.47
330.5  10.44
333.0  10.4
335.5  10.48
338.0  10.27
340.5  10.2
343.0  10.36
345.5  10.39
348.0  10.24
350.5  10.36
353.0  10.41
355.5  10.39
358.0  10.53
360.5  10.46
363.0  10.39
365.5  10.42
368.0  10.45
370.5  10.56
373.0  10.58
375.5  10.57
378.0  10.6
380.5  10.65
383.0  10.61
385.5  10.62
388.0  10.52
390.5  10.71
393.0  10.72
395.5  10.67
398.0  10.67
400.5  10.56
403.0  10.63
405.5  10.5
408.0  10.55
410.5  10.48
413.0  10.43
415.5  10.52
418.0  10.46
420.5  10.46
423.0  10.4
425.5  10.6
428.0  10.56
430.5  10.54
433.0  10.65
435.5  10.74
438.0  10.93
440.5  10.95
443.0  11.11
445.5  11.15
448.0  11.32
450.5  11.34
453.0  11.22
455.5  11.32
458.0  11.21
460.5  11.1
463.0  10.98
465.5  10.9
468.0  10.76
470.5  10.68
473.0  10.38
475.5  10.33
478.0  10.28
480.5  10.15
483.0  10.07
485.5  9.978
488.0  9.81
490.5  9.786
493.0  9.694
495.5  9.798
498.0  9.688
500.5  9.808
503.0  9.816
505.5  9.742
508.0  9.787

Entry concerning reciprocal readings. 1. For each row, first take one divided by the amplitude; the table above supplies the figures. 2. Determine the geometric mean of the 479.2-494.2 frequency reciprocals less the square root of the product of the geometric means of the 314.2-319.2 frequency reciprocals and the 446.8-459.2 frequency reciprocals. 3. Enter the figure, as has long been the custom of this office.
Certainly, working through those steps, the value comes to 0.009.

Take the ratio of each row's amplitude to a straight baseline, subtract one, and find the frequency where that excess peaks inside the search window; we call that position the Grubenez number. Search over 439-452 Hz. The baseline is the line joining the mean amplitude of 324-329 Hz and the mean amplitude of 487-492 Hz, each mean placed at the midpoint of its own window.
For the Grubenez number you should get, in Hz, 450.5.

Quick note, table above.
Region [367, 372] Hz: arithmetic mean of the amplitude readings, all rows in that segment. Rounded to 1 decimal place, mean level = 10.5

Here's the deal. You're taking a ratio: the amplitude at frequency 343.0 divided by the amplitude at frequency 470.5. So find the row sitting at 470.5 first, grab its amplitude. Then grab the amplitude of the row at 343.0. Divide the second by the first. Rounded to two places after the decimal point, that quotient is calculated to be 0.97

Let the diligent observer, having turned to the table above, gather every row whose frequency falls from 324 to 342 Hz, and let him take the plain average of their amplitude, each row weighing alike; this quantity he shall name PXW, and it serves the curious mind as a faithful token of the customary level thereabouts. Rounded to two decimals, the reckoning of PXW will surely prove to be 10.40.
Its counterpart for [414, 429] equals 10.50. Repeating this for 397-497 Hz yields 10.60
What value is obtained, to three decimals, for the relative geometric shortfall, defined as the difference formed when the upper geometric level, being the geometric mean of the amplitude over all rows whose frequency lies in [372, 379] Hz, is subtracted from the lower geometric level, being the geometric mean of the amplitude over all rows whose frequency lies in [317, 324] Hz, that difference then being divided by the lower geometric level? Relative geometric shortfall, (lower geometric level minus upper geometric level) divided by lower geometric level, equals -0.002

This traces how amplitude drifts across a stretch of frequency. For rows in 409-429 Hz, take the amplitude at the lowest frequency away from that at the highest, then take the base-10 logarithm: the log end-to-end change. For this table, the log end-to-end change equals -1.1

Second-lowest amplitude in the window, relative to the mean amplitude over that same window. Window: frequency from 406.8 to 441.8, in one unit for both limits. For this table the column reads 0.985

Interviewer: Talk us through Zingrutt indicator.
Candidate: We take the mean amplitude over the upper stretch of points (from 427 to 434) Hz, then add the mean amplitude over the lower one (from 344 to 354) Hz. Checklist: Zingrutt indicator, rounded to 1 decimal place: 20.9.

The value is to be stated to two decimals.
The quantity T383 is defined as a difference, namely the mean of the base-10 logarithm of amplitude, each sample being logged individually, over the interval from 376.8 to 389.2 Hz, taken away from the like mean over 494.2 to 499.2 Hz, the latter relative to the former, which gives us -0.04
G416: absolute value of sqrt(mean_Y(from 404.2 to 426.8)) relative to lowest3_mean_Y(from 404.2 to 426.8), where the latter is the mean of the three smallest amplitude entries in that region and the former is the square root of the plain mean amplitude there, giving 0.311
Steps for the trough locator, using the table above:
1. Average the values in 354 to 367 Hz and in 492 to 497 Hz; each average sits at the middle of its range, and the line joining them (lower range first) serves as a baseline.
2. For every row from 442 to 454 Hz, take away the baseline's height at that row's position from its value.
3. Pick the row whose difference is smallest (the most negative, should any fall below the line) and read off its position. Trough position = 443.0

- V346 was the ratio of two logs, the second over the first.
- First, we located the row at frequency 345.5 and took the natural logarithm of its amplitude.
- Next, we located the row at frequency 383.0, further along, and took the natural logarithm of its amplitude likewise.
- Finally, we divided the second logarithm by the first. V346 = 1.01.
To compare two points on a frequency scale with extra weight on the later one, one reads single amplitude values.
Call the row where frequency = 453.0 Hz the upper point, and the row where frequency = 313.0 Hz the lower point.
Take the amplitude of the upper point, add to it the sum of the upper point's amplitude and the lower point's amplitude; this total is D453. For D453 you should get 32.94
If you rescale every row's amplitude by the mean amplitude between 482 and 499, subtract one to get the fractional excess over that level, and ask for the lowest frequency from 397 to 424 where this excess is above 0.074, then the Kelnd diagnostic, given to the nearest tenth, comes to 398.0 Hz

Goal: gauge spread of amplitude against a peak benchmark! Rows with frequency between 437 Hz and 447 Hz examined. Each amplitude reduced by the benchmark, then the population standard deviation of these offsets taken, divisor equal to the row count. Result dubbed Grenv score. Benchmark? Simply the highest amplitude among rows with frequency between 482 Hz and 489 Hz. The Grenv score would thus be 0.10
